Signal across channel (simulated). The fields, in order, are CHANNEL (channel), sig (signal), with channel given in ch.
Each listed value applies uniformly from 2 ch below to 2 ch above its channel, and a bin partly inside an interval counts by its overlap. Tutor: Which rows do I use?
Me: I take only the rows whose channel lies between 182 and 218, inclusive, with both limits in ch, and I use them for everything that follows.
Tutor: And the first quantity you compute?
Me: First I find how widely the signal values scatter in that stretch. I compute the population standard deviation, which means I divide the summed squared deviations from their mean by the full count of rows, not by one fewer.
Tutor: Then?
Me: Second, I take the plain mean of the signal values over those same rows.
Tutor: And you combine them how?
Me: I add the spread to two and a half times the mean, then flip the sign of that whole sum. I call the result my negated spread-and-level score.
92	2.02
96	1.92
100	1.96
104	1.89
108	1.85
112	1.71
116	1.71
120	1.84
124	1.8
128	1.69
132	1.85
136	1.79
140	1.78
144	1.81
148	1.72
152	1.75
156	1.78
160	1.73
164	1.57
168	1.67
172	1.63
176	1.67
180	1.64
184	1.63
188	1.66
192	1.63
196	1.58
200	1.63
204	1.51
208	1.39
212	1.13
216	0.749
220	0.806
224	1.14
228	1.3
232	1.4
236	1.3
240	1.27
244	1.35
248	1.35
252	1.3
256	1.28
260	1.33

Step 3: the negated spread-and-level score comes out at -3.88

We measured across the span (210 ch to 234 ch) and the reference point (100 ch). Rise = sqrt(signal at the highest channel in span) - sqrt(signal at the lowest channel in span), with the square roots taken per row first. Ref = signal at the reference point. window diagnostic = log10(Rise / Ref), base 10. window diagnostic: -1.21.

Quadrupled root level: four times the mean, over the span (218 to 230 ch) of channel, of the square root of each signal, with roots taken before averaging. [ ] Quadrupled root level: 4.14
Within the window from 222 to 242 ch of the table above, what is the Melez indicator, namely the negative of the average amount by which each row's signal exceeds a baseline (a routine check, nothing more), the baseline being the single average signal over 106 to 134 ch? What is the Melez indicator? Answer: 0.50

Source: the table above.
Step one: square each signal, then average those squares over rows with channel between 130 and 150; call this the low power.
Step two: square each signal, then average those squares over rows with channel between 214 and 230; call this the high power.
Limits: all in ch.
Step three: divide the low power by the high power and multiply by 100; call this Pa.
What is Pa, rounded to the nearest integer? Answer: 305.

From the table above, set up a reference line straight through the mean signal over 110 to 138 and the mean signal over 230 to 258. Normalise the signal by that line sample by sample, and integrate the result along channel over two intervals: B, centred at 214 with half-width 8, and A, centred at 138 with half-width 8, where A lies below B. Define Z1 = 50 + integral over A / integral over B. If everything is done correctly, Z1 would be 51.5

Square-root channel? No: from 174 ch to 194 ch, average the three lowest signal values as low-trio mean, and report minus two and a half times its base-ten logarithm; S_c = -0.5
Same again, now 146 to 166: -0.6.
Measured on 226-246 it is -0.3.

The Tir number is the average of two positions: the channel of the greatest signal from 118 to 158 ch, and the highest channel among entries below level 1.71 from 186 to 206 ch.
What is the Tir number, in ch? 168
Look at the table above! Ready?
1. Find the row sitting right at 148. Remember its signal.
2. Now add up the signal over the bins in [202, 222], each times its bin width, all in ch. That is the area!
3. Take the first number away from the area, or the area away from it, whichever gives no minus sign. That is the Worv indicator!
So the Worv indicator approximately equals 20.6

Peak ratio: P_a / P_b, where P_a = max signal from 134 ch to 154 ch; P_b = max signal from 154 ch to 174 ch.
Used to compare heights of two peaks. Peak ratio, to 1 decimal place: 1.0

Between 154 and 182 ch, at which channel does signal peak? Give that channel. 156 ch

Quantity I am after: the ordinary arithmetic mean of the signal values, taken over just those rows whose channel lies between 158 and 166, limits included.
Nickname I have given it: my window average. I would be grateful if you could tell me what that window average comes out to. 1.65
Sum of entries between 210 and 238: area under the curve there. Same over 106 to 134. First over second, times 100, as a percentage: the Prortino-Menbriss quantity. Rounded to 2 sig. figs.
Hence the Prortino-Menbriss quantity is 63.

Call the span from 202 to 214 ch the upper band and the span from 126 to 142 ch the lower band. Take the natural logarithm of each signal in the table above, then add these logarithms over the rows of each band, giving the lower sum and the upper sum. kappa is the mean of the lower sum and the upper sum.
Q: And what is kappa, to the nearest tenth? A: 1.6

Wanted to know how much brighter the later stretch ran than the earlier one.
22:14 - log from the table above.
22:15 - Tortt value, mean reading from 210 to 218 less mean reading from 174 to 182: -0.7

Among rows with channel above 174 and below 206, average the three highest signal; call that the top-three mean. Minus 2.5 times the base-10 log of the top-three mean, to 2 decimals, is -0.55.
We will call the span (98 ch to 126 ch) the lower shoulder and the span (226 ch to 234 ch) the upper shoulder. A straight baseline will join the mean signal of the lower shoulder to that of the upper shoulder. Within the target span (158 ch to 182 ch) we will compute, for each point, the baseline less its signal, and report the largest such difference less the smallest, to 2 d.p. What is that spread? 0.15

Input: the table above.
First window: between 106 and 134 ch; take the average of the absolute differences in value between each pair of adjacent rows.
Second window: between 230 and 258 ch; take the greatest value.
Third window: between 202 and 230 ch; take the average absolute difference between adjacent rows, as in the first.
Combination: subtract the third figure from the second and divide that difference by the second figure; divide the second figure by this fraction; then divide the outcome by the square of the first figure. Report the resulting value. 178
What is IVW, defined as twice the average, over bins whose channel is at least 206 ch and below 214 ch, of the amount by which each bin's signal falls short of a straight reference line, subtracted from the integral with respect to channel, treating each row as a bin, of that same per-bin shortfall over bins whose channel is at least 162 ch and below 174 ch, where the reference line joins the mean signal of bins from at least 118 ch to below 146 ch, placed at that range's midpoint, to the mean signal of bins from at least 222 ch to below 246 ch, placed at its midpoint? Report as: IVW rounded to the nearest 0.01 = -0.37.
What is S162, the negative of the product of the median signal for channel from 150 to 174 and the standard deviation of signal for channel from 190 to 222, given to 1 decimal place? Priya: -0.6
